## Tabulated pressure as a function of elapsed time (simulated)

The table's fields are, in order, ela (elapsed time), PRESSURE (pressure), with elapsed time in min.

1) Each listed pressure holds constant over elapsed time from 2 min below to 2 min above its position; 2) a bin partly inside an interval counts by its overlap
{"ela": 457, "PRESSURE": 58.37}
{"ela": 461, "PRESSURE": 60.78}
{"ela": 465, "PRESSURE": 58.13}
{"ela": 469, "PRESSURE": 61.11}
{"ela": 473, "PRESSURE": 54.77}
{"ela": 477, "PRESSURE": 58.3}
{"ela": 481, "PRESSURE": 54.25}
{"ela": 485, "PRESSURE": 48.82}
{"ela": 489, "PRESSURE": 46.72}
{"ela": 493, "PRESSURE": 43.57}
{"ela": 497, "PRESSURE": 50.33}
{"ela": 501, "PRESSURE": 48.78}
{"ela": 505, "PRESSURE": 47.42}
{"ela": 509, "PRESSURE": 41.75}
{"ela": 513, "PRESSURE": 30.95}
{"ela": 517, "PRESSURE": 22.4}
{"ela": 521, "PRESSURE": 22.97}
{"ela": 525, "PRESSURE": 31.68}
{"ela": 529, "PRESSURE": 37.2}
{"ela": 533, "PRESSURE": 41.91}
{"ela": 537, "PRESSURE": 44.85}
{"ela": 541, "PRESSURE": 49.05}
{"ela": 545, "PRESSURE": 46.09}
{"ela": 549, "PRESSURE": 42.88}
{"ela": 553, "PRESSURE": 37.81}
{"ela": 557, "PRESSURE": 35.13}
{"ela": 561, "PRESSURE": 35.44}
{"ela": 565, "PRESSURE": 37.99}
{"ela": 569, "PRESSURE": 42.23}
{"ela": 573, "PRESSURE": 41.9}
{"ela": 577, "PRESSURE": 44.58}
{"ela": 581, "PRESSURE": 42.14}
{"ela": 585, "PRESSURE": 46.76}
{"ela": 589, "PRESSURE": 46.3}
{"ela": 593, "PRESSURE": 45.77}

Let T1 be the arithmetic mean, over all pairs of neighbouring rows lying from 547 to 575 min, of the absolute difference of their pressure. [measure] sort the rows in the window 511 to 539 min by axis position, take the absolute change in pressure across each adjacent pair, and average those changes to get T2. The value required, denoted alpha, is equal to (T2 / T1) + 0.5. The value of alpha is 2.5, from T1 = 2.5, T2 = 5.2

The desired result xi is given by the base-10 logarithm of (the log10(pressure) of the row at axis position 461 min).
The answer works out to 0.25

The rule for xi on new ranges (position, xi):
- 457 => 0.25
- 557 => 0.19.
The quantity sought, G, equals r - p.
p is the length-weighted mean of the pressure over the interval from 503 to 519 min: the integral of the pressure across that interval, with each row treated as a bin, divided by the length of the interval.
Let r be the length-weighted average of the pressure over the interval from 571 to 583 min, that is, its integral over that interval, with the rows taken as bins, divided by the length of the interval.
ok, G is 7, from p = 36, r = 42.9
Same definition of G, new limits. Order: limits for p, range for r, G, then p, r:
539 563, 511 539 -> -8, 41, 33.1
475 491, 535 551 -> -6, 52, 45.7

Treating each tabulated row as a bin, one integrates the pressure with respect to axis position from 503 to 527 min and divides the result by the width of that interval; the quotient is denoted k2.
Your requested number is 33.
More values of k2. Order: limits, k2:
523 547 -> 42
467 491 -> 54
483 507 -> 48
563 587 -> 43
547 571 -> 39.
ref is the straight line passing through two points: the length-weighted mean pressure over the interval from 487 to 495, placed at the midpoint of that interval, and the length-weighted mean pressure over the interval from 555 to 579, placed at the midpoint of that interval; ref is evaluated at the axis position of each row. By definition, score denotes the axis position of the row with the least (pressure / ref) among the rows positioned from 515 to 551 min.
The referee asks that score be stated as 517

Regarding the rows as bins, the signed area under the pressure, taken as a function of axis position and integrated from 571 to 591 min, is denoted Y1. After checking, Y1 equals 887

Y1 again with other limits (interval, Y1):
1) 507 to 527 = 599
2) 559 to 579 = 809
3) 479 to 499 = 975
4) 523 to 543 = 819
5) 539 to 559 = 844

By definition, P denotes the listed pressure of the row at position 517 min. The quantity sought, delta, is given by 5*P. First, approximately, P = 22.4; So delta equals 112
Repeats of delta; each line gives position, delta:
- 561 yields 177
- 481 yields 271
